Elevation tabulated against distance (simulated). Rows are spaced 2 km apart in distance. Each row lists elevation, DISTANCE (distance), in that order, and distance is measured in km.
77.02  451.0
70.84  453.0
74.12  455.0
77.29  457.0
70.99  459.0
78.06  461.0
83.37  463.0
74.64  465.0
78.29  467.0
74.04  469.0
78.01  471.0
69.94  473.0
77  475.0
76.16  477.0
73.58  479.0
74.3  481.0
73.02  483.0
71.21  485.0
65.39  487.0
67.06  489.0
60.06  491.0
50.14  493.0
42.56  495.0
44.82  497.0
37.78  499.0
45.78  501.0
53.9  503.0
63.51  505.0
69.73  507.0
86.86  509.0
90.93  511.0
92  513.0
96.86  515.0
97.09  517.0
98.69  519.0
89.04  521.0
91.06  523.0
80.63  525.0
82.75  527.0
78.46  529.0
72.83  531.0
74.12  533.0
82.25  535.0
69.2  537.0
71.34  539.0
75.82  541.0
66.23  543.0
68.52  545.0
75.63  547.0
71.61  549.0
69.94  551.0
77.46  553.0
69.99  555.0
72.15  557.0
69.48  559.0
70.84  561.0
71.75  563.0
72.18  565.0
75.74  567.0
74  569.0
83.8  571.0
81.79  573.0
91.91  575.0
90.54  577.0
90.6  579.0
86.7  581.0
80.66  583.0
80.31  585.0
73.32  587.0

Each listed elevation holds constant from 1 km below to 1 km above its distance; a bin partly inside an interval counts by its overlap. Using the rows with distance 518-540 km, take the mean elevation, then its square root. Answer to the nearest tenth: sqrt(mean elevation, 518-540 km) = 9.0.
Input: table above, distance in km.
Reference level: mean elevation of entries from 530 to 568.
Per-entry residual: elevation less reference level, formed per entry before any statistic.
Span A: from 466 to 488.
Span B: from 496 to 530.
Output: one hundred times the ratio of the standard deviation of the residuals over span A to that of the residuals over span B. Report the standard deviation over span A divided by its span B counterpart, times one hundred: 19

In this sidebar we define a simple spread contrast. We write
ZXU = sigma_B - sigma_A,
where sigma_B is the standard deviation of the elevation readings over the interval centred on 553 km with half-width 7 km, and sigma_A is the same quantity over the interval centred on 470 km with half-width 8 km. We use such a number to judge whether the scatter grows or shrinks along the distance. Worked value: -0.8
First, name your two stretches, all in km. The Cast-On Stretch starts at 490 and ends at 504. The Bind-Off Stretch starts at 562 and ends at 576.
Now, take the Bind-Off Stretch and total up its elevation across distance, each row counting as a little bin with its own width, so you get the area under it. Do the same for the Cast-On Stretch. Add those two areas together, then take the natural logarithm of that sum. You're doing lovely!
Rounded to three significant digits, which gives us 7.48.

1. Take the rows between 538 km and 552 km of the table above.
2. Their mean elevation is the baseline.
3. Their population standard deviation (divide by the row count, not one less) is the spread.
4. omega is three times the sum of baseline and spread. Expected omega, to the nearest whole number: 224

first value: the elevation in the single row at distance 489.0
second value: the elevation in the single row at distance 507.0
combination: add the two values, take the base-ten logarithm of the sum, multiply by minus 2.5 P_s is -5.34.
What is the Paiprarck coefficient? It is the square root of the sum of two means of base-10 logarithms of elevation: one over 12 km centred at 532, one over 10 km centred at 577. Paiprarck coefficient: 1.96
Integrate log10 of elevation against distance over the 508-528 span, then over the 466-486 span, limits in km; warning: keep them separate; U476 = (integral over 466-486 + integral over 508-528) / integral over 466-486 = 2.04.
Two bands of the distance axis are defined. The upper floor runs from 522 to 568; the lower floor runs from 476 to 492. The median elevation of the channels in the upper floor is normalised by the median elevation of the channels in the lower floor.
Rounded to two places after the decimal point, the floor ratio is 1.00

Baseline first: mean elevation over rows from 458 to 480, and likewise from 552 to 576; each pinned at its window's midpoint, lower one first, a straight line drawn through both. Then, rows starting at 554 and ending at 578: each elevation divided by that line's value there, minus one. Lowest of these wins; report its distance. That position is 559.0 km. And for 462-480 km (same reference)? 473.0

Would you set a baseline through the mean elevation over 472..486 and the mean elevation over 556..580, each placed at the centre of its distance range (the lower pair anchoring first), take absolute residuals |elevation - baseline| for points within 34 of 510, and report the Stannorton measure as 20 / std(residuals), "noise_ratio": 2.0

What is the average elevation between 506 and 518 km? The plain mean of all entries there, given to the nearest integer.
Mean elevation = 89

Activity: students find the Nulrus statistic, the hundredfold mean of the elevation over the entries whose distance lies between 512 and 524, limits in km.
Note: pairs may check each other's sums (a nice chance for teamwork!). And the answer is 9412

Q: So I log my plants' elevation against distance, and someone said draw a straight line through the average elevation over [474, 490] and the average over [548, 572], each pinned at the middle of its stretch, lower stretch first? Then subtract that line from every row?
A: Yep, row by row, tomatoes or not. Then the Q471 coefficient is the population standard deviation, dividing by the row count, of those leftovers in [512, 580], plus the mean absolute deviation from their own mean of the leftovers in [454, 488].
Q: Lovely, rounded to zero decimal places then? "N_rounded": 13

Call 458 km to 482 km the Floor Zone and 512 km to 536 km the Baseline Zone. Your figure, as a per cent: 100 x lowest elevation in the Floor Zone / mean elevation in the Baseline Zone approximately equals 81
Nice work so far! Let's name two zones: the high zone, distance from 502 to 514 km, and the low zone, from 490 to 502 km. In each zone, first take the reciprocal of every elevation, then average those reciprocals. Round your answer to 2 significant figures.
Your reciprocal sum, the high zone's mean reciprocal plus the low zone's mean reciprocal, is 0.035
